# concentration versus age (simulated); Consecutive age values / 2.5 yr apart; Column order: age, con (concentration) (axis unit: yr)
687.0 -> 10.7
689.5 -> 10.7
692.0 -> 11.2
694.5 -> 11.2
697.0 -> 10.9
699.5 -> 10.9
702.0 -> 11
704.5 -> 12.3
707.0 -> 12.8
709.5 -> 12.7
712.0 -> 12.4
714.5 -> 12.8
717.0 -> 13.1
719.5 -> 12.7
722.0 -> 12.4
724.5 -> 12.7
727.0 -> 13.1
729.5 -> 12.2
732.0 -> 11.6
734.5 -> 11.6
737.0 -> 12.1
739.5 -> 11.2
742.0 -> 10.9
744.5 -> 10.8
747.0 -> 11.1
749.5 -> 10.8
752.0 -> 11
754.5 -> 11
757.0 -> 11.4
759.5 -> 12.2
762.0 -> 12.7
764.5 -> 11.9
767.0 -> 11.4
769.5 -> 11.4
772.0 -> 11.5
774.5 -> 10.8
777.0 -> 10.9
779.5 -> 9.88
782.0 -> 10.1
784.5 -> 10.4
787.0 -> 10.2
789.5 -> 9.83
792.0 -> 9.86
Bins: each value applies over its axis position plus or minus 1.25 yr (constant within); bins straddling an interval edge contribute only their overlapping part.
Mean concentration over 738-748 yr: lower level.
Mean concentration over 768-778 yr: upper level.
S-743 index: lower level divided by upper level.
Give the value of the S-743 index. 0.99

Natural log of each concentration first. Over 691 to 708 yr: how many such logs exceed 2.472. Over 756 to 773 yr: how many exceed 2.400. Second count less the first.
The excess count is 5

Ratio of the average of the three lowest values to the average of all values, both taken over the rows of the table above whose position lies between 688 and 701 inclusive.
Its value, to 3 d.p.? 0.987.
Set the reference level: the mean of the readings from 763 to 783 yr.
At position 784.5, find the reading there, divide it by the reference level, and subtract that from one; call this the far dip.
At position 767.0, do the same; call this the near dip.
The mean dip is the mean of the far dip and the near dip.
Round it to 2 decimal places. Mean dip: 0.01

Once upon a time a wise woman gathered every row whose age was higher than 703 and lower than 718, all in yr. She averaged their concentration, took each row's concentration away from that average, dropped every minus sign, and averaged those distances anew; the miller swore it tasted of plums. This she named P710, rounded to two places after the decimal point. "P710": 0.22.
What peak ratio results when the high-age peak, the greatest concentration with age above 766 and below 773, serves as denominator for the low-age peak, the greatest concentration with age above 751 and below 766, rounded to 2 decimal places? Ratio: 1.10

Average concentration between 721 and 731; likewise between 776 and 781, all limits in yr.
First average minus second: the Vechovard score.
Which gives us 2.2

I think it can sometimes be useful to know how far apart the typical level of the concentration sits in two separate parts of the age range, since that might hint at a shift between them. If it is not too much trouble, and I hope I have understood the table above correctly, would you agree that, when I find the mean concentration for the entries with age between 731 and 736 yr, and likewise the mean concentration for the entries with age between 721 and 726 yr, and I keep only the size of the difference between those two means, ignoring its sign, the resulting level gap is 1.0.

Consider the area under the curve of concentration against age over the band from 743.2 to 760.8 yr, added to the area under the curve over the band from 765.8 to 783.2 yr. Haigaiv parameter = 386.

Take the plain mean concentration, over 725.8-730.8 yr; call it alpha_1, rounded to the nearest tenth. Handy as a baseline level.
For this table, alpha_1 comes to 12.6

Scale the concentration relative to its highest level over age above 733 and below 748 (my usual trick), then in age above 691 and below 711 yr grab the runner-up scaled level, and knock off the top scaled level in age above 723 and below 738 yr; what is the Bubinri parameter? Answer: -0.03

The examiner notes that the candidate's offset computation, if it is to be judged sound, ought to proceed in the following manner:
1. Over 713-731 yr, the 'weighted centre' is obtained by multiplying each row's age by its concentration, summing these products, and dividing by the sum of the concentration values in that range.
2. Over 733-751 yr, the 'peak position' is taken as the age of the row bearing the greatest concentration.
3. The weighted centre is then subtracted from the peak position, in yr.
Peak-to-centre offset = 15.1 yr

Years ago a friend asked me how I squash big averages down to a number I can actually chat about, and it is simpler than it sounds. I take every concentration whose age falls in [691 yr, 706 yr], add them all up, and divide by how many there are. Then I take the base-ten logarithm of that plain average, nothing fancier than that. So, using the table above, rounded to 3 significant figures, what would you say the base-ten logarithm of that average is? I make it 1.05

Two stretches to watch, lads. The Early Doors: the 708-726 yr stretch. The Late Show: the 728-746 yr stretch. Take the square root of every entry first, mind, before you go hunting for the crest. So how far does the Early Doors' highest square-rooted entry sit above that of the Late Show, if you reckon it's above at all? 0.13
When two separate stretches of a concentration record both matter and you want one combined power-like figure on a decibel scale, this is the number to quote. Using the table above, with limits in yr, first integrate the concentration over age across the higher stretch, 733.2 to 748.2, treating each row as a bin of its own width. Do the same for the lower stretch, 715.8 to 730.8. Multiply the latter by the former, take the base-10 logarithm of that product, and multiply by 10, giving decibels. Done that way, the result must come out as 45.1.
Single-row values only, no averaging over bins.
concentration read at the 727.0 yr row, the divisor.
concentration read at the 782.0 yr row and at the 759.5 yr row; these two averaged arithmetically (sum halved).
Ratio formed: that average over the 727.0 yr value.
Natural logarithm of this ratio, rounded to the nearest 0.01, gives -0.16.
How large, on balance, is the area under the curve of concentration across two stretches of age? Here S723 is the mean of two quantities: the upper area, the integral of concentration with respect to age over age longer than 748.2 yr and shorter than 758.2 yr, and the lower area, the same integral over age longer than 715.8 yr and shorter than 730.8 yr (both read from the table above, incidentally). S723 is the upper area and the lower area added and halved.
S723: 150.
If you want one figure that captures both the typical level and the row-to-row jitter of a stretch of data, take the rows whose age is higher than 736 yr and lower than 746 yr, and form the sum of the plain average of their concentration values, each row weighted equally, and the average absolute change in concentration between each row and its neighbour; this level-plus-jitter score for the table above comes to 11.7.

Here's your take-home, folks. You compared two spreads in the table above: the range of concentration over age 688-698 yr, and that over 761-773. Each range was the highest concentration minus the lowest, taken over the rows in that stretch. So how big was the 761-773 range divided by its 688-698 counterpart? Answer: 2.6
